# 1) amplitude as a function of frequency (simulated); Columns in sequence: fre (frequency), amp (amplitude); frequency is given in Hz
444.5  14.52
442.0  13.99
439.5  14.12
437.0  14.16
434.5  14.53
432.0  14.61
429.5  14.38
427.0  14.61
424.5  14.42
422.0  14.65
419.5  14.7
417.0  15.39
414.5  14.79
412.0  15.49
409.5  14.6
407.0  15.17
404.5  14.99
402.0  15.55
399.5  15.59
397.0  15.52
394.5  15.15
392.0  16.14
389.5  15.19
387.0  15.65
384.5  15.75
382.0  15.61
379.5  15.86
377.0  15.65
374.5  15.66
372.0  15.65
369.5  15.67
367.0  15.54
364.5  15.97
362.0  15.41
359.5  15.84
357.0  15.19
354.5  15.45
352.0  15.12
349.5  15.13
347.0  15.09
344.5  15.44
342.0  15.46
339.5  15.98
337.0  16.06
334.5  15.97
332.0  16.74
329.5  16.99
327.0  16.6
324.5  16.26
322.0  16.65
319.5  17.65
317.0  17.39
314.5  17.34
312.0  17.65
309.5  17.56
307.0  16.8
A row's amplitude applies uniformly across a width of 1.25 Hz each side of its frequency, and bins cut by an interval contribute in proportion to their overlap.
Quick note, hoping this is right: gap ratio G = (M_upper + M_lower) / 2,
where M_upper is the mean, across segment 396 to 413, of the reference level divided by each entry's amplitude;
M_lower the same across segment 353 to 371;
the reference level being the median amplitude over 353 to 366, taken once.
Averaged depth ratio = 1.00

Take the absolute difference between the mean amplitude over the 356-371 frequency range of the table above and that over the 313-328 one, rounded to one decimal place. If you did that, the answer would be 1.4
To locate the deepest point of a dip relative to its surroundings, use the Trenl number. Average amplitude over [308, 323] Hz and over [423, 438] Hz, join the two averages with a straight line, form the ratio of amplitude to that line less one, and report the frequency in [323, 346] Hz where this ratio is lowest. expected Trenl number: 342.0 Hz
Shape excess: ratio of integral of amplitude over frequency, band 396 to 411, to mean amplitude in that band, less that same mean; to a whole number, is 0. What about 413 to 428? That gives 0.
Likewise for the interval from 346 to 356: -5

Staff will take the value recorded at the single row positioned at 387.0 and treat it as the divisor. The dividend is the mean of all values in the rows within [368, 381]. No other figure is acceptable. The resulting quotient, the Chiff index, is 1.00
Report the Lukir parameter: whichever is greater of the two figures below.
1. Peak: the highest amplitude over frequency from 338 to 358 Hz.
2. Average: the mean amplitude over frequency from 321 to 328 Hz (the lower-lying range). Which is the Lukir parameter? 16.5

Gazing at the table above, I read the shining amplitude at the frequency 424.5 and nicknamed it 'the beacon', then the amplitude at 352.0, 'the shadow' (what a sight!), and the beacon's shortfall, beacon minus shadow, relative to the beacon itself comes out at -0.05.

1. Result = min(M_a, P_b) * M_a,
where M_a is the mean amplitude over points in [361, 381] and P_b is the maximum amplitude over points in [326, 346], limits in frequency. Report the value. 246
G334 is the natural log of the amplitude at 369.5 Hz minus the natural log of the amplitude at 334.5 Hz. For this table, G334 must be -0.02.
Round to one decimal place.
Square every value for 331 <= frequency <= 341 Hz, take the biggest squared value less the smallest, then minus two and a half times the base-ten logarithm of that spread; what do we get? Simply -3.5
